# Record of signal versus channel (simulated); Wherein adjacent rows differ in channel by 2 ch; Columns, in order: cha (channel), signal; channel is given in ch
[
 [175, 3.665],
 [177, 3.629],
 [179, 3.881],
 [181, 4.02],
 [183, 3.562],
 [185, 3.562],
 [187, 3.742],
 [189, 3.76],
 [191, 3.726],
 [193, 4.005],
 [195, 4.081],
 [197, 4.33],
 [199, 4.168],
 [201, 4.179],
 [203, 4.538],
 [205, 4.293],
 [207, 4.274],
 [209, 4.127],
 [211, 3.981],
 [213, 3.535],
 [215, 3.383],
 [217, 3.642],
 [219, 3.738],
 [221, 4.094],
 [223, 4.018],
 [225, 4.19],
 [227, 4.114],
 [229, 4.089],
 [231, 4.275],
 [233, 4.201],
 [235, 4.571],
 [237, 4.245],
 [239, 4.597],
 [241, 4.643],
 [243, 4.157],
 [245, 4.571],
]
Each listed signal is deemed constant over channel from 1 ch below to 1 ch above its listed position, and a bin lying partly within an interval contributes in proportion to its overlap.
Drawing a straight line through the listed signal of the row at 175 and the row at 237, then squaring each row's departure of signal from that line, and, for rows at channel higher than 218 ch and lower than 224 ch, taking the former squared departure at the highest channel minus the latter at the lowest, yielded -0.11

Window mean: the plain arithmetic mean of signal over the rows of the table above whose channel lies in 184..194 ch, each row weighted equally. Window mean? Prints 3.8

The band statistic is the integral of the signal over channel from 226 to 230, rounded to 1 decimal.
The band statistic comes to 16.4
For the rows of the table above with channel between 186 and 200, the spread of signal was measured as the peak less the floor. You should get 0.60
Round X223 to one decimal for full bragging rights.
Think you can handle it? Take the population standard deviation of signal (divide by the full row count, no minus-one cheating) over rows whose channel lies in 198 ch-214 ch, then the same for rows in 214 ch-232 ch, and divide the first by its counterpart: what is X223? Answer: 1.0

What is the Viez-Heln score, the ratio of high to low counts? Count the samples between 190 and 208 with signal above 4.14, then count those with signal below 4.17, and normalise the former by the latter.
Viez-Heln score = 1.5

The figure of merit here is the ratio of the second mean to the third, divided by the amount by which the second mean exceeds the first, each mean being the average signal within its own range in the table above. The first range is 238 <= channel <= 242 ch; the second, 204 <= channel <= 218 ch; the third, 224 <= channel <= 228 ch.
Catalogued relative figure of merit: -1.28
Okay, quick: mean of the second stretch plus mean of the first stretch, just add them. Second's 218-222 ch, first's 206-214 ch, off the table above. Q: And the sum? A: 7.9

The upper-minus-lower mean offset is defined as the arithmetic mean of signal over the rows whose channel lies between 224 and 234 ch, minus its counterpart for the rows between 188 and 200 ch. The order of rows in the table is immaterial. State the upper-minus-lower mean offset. 0.16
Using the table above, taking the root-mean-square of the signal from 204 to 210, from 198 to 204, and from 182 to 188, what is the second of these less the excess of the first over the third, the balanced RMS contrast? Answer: 3.69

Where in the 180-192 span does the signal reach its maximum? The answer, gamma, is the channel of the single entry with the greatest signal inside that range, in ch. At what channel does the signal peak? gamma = 181 ch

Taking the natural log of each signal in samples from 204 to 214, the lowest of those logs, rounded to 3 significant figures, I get 1.26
